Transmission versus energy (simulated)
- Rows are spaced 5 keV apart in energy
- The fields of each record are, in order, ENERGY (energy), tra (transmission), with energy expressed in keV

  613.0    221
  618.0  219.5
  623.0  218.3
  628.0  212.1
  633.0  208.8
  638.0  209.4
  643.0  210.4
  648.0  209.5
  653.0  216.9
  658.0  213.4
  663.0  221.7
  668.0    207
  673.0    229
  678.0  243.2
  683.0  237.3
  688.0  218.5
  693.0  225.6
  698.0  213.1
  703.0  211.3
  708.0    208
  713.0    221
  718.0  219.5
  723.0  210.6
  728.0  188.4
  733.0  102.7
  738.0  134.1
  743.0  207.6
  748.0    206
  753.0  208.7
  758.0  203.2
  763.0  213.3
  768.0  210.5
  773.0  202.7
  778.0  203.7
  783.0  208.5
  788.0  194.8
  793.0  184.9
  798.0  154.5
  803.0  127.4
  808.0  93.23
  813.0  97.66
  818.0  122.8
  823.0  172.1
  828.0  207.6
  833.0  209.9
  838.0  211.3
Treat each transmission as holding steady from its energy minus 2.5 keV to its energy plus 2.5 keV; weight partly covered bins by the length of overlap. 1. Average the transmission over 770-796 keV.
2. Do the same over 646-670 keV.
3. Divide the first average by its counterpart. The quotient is 0.93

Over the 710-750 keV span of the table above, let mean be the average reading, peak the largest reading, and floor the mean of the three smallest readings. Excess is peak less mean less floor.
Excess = -107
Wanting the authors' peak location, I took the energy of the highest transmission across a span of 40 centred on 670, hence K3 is 678.0 keV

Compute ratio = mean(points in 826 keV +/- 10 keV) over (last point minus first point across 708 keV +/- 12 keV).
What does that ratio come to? 28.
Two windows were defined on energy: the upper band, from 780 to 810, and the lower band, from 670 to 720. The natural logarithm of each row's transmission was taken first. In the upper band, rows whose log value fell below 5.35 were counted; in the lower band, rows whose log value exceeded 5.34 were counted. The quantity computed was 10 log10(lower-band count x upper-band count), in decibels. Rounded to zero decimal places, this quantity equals 17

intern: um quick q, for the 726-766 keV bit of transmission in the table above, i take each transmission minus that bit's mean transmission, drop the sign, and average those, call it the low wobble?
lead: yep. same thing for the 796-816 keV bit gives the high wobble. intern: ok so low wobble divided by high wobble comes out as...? 1.4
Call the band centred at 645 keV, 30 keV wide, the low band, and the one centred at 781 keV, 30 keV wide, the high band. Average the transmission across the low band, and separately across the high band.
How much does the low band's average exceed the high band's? 11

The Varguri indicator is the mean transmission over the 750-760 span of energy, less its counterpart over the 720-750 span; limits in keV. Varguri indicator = 31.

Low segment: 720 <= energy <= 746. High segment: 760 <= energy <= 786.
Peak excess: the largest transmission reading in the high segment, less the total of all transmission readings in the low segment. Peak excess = -630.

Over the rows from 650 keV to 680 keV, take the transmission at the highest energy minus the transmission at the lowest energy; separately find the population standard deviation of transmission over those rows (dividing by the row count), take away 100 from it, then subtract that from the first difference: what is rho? 115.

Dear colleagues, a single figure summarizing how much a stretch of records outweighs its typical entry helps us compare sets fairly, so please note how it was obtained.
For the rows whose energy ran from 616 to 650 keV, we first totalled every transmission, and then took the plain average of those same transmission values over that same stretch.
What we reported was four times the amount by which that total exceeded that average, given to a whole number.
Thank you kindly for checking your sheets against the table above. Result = 5102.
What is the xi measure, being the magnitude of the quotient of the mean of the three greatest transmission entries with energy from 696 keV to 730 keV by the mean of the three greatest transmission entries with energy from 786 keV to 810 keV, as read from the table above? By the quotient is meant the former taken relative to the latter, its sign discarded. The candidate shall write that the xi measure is 1.22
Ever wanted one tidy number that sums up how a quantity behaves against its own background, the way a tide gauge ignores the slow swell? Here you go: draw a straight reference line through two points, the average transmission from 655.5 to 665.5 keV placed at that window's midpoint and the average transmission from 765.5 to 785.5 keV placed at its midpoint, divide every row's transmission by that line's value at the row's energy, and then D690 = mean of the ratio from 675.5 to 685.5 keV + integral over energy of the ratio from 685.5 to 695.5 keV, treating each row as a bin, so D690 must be 11.5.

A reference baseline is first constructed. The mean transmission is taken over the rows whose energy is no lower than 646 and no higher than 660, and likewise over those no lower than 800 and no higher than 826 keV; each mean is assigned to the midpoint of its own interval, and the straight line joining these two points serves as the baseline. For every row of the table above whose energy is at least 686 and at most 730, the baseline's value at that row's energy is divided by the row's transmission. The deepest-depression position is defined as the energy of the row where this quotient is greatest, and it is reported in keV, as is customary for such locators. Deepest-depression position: 728.0 keV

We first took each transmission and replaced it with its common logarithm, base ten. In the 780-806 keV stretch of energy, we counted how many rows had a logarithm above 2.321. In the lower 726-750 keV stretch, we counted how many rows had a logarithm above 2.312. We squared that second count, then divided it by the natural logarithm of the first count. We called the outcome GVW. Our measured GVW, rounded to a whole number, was 0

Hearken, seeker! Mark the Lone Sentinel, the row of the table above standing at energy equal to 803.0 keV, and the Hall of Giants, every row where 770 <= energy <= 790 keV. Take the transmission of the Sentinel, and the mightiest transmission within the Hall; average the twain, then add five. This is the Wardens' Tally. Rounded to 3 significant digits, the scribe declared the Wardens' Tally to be 173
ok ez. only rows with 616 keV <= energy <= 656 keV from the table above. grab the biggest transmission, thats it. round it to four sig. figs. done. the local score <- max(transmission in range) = 219.5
